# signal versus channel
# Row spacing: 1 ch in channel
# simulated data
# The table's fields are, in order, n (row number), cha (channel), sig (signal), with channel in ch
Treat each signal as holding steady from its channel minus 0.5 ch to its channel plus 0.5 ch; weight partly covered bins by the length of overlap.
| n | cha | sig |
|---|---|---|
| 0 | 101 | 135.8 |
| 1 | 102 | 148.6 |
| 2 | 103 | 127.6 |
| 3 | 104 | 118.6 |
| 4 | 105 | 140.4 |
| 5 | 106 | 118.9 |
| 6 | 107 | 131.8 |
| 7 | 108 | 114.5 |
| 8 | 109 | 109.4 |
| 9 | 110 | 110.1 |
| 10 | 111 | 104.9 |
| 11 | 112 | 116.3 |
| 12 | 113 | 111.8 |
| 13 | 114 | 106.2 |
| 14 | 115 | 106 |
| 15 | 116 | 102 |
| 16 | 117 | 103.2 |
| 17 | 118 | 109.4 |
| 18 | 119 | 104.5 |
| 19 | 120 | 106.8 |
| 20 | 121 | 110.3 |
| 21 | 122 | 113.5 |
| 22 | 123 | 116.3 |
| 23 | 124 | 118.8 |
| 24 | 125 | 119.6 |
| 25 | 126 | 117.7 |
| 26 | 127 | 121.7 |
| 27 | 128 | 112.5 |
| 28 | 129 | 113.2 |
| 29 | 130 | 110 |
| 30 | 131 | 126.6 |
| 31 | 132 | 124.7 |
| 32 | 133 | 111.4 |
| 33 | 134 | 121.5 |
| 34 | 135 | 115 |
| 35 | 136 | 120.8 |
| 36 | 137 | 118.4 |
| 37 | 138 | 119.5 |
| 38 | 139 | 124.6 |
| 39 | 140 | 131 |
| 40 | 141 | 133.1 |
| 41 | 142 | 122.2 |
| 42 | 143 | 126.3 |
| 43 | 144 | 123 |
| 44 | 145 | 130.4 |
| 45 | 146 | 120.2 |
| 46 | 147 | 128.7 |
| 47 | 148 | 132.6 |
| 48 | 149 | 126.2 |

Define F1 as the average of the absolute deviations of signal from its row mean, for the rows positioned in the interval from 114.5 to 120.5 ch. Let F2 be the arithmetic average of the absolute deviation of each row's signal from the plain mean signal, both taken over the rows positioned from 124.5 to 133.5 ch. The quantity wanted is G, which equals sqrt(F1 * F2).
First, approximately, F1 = 2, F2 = 5.1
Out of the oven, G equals 3.3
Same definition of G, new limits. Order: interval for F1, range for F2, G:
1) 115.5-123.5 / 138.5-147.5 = 3.9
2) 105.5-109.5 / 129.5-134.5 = 6.6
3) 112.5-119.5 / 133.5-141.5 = 3.5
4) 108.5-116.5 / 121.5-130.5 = 3.4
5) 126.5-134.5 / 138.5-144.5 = 4.6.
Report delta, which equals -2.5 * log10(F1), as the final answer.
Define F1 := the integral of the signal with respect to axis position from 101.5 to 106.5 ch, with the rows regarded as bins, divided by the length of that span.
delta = -5.29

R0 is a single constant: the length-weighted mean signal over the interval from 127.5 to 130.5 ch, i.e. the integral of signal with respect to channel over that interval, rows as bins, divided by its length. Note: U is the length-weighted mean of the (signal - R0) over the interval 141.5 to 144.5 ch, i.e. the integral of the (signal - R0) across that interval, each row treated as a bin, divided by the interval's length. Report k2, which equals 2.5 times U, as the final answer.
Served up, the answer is 30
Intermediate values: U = 12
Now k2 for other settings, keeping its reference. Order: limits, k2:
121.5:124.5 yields 11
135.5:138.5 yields 19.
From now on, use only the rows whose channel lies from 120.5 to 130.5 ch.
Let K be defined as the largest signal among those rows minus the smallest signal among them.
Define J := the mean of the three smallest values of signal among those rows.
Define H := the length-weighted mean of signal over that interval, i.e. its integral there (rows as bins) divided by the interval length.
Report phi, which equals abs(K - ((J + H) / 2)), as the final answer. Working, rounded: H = 115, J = 111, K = 11.7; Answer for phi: 101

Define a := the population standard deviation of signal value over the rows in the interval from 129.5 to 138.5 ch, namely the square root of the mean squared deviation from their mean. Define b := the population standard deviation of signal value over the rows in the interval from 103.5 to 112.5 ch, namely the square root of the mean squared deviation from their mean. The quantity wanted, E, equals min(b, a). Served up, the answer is 5.3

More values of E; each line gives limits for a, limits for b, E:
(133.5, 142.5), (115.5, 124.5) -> 5.5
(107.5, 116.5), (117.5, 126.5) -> 4.4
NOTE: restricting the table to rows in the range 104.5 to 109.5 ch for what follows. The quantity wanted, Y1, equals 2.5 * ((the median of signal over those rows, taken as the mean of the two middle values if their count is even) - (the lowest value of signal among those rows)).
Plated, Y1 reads 24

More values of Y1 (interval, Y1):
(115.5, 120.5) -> 6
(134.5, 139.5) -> 11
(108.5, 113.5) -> 13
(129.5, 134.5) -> 29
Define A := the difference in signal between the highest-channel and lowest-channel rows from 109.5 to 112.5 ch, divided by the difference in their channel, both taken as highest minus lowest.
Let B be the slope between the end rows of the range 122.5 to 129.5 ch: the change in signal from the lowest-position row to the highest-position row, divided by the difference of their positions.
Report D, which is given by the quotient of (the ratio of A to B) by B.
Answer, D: 12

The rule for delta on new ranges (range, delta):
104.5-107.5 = -5.29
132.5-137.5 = -5.17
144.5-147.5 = -5.25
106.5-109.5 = -5.18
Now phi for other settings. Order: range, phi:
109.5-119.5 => 91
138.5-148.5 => 112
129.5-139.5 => 99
